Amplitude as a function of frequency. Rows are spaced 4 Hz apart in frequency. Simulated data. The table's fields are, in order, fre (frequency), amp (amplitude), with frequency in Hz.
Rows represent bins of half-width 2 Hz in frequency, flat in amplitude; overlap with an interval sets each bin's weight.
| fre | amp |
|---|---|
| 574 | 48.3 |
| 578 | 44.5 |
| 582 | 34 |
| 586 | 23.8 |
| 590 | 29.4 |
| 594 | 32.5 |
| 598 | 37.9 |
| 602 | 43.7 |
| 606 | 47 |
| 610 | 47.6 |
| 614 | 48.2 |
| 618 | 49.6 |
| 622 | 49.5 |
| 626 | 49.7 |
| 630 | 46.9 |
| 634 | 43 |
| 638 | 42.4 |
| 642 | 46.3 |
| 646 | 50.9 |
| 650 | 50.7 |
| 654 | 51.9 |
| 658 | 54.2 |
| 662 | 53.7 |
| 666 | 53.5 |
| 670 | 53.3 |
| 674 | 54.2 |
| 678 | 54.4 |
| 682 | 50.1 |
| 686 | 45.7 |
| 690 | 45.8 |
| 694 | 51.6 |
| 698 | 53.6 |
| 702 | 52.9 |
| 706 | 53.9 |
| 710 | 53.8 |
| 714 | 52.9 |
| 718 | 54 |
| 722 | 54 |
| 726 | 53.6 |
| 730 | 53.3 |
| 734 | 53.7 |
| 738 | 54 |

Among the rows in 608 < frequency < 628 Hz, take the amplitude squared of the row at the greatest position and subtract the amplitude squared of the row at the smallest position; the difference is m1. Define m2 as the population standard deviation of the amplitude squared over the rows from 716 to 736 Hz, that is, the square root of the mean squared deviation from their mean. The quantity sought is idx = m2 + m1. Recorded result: 233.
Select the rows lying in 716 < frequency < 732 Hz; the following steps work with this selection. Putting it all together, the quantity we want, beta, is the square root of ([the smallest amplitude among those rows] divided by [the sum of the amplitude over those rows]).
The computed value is 0.498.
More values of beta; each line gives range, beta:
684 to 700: 0.482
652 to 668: 0.493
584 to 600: 0.439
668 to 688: 0.421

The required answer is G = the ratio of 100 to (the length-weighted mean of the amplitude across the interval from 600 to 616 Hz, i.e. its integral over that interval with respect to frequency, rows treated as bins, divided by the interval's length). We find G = 2.1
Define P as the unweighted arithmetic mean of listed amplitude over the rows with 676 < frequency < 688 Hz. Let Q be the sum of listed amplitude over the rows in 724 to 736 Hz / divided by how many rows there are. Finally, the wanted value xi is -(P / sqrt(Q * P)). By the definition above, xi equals -0.97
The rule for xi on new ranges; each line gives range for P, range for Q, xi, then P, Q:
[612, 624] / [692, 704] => -0.97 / 49.1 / 52.7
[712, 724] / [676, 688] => -1.04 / 53.6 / 50.1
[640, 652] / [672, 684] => -0.97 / 49.3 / 52.9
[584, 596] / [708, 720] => -0.73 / 28.6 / 53.6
